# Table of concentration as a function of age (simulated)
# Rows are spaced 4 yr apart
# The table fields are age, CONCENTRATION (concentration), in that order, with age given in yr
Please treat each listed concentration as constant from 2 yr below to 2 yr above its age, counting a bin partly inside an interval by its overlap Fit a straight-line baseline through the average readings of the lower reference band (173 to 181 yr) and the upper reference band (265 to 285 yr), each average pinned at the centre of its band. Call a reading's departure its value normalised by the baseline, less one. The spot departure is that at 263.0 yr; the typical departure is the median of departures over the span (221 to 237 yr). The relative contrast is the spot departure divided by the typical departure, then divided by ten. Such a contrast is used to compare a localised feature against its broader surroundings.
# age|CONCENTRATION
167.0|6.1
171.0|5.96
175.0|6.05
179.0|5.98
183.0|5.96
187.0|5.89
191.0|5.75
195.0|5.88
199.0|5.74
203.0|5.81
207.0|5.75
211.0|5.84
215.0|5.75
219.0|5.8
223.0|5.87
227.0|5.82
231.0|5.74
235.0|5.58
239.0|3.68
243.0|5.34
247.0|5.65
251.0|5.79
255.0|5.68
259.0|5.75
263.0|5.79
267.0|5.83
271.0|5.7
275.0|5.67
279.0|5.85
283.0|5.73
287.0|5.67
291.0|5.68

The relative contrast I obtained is 0.00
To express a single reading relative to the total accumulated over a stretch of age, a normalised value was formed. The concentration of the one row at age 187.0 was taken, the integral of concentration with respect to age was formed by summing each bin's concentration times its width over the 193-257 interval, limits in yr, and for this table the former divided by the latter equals 0.0164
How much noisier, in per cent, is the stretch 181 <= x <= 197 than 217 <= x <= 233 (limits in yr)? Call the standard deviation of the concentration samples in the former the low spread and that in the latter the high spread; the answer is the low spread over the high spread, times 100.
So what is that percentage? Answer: 163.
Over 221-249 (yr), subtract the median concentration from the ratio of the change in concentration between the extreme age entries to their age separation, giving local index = -5.66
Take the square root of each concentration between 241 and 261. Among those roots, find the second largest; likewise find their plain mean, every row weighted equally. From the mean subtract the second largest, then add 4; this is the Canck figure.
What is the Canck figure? 3.98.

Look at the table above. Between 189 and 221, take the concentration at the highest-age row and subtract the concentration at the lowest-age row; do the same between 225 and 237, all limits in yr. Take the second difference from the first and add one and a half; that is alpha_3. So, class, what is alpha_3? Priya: 1.79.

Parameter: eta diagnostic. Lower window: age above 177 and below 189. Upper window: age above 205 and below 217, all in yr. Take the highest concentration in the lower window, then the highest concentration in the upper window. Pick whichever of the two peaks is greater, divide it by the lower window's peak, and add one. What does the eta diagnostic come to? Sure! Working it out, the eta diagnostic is 2.00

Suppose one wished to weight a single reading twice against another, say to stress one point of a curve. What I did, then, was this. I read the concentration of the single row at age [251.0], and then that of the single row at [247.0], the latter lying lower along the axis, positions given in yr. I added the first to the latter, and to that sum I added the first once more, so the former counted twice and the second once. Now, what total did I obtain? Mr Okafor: 17.2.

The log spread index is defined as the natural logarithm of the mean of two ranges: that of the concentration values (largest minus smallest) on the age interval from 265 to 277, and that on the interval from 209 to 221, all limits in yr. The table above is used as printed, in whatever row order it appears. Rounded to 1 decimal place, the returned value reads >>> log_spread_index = -2.1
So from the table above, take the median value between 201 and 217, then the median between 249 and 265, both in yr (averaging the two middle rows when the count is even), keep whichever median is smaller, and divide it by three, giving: 1.92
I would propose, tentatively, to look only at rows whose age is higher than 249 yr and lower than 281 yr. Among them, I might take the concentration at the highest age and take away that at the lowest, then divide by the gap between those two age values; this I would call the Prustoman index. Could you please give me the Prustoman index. 0.002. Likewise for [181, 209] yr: -0.009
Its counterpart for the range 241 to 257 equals 0.028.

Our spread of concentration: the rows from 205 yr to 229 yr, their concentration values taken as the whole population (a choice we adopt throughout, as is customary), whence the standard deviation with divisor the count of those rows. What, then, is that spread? 0.044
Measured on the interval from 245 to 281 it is 0.069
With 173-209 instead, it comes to 0.107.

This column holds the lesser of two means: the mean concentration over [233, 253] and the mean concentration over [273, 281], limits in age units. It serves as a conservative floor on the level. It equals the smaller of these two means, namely 5.21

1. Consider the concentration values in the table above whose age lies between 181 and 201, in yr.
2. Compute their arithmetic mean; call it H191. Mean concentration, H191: 5.84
